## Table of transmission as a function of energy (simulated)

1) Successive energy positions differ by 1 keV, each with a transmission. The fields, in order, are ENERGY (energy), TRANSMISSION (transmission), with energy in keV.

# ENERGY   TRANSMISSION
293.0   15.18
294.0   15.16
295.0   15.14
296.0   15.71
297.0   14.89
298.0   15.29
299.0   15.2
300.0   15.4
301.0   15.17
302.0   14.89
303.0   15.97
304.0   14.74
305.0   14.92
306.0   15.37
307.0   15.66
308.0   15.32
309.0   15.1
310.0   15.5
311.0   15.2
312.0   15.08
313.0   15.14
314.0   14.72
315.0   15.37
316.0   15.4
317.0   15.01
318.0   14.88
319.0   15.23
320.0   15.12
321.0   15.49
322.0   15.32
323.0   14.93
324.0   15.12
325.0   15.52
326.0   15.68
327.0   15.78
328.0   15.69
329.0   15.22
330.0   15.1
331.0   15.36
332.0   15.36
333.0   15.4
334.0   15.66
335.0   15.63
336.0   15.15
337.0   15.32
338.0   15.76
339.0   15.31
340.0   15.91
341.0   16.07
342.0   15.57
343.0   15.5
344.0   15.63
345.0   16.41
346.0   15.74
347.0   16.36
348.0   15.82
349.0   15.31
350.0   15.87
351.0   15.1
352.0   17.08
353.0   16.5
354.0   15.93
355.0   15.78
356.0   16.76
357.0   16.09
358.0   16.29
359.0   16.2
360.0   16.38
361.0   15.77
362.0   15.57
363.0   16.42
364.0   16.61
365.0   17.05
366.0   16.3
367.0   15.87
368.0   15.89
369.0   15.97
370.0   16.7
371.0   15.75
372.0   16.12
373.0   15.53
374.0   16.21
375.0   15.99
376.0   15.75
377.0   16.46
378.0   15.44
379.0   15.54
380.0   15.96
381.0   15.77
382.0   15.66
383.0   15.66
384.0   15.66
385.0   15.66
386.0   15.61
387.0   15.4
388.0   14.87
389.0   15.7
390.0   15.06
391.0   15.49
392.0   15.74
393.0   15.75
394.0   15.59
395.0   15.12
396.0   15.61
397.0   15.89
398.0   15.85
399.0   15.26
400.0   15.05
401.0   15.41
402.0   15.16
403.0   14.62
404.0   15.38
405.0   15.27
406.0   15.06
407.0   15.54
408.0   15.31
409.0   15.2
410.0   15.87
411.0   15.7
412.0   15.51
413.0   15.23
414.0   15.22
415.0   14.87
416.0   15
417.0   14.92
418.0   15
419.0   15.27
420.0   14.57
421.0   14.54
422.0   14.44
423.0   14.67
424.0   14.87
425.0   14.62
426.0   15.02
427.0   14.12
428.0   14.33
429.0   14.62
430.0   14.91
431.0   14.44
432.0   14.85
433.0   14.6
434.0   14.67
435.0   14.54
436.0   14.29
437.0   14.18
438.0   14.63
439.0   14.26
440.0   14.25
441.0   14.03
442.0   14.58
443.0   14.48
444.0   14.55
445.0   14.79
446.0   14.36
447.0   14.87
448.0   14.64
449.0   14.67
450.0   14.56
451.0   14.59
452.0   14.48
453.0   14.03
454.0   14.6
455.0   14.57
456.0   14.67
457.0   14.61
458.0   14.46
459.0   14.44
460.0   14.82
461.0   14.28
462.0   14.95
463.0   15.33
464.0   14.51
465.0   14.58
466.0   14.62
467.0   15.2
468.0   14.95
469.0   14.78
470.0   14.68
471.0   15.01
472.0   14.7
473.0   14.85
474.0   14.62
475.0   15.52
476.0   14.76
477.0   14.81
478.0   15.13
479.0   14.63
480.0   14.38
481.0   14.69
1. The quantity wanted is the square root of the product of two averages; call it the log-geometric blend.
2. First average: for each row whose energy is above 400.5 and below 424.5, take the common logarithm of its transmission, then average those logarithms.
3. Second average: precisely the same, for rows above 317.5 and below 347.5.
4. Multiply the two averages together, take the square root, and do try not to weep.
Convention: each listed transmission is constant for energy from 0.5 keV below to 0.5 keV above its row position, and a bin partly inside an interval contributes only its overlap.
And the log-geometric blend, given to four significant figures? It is 1.185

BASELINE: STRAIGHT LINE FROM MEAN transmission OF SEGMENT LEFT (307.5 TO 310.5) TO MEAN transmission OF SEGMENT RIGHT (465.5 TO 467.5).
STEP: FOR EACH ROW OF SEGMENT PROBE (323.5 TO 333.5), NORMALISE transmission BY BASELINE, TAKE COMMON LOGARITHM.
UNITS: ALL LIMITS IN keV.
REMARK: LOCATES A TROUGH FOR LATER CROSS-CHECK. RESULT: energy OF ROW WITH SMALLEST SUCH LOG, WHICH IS 330.0 keV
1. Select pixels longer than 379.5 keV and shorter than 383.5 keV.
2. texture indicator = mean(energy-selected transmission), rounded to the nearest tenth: 15.8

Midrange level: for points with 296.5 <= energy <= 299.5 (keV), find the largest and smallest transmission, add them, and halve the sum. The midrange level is 15.1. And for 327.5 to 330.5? 15.4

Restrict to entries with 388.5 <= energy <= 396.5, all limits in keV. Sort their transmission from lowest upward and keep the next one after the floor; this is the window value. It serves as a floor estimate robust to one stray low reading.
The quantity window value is 15.12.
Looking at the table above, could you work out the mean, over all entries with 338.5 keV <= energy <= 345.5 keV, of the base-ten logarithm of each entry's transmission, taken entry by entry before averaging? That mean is 1.20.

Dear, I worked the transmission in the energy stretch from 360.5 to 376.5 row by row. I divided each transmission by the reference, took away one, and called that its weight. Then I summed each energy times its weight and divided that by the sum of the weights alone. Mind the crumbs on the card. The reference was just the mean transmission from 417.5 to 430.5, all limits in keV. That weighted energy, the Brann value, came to 368.2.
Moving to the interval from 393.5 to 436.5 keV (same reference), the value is 402.4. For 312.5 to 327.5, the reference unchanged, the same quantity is 321.3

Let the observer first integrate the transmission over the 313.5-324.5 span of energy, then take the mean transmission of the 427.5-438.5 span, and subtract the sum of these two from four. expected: -177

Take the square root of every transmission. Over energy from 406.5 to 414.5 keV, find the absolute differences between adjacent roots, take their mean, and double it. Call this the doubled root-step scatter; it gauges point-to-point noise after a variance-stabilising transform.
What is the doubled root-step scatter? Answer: 0.060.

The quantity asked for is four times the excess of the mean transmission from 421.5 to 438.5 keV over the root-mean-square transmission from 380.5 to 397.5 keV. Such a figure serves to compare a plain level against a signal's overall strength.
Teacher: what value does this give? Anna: -4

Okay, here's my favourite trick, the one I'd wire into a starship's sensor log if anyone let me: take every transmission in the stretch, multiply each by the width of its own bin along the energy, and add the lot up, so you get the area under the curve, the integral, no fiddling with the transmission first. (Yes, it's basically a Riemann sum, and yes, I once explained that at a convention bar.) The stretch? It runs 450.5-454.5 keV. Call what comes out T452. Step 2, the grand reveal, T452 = 57.7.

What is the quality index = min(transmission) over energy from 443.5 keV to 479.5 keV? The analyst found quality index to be 14.03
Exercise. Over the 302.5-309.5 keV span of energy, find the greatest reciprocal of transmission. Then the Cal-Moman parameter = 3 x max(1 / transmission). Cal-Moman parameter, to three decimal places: 0.204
